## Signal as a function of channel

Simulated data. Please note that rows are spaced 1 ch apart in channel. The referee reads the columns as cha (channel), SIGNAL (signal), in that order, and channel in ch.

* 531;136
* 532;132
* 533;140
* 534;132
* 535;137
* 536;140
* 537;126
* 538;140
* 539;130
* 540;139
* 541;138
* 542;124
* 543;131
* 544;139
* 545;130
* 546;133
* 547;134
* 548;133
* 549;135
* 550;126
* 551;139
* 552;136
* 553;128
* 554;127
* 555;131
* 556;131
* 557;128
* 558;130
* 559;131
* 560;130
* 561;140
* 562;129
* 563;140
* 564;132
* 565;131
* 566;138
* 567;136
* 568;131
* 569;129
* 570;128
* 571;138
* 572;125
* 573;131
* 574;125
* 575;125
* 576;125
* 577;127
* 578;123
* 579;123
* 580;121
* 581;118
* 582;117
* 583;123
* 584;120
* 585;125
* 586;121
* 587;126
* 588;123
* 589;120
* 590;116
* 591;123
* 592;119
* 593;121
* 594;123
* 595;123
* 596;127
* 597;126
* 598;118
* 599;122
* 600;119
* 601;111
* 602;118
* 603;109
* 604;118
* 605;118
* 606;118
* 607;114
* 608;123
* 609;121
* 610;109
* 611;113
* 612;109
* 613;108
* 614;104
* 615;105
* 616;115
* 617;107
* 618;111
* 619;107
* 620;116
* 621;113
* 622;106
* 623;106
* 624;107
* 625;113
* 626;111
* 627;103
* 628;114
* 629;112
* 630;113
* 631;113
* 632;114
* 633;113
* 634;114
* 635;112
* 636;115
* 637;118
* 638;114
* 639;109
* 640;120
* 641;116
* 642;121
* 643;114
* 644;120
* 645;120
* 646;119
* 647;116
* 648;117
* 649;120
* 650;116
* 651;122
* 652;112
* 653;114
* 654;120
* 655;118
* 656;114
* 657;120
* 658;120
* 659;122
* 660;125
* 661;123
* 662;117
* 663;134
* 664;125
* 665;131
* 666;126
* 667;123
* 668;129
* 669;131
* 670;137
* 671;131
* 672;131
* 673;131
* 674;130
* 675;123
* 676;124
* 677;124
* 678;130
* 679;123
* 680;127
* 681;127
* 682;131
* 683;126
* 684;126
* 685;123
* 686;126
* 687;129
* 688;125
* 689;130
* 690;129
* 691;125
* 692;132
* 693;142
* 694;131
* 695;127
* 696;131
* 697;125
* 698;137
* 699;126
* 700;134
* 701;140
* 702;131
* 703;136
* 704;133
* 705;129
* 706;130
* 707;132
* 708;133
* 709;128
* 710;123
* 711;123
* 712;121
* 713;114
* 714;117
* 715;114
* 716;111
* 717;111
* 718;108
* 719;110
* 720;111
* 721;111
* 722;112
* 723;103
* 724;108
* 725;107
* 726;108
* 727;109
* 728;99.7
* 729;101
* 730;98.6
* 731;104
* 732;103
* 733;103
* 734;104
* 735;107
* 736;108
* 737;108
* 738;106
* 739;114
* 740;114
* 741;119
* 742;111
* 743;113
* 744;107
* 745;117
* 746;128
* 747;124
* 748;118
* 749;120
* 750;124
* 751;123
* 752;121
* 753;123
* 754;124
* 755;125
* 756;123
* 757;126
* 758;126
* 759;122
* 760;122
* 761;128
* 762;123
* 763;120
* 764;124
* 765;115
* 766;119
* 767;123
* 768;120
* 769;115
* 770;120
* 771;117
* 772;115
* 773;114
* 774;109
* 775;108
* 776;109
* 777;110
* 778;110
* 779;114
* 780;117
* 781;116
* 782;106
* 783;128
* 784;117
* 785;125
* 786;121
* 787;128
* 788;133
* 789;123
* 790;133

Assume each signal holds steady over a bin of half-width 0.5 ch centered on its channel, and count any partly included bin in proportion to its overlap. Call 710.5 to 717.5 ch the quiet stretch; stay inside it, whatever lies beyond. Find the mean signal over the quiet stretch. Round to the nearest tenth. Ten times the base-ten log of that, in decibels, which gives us 20.6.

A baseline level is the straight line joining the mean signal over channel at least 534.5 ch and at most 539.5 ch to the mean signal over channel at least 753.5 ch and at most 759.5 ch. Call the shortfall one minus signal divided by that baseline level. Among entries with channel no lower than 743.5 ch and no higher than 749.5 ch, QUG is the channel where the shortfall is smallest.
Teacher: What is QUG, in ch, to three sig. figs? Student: 746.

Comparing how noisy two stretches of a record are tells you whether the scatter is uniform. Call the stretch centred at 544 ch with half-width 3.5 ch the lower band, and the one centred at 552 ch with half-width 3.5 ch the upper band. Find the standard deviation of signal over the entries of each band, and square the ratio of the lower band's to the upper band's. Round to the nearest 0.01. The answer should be 1.03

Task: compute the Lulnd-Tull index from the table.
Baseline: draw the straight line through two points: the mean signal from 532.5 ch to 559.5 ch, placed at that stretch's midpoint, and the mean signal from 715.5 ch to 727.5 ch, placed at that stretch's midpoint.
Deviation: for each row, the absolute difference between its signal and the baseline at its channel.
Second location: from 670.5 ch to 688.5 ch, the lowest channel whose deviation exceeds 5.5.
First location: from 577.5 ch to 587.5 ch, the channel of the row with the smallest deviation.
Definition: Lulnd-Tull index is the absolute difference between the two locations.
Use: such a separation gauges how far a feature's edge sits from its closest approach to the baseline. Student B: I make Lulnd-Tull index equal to 84 ch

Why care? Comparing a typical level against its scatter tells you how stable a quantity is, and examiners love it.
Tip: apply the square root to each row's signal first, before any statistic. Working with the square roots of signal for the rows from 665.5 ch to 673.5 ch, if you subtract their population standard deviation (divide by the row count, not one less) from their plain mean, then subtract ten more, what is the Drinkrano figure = 1.2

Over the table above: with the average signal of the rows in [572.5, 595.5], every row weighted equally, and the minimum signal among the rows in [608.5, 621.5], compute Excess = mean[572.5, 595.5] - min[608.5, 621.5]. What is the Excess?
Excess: 19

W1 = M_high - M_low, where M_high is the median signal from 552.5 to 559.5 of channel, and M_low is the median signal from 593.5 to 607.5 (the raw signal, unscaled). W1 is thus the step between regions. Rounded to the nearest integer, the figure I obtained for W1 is 12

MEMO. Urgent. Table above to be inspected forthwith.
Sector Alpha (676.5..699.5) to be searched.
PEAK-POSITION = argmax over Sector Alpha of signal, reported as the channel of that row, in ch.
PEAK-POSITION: 693 ch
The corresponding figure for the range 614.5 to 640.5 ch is 640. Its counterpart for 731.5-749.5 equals 746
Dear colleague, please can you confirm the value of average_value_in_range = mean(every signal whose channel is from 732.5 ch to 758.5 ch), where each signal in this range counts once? 116.8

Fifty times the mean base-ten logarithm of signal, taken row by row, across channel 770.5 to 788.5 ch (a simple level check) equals 103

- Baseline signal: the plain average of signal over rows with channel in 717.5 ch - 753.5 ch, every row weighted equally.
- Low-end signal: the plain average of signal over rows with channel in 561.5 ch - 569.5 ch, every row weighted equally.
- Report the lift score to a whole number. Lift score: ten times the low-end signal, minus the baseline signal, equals 1221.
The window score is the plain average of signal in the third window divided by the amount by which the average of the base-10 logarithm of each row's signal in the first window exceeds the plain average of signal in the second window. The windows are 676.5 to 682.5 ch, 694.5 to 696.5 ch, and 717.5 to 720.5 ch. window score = -0.86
